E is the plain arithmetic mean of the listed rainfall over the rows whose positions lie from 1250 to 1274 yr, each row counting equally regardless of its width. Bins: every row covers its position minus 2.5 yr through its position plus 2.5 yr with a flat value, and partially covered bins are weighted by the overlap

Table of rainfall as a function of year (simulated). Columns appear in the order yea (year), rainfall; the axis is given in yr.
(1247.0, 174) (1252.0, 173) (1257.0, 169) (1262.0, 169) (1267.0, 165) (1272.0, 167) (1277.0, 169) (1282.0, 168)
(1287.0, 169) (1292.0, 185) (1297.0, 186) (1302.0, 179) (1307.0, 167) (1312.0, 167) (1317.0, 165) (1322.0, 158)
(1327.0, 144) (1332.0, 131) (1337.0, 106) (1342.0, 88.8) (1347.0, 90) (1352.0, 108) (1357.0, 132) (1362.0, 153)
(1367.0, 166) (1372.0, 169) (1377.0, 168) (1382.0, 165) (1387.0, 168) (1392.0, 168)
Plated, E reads 169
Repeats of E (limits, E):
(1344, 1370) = 130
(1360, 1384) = 164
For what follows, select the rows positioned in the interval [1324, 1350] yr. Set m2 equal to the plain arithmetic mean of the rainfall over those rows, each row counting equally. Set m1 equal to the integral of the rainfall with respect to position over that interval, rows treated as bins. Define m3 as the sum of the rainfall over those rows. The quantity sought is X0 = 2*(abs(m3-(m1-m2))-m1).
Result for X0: -1344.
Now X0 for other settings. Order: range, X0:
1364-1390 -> -2006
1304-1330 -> -1922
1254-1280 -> -2014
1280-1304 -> -2129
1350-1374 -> -1747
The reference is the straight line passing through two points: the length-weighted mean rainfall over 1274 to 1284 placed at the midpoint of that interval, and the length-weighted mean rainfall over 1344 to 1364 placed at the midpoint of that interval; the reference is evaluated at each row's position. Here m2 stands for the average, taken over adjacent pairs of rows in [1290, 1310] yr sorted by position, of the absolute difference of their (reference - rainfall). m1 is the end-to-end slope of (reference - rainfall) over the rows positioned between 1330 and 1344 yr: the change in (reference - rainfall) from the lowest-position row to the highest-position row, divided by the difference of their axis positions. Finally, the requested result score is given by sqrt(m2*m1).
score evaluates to 4.5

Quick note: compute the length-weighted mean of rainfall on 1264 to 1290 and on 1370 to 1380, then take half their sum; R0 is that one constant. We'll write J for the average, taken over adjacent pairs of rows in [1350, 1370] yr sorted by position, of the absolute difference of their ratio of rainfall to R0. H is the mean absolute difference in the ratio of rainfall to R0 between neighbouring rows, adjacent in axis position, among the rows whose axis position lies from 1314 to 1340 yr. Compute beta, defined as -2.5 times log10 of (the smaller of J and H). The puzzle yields 2.6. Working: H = 0.088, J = 0.11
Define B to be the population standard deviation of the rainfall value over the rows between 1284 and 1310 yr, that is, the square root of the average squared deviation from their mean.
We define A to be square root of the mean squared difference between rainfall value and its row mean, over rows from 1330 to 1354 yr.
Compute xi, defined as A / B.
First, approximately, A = 15.3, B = 7.9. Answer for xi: 1.94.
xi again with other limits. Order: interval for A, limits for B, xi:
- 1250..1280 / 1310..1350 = 0.08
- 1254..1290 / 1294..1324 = 0.15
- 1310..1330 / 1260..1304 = 1.18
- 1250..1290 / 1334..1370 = 0.08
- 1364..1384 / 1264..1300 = 0.19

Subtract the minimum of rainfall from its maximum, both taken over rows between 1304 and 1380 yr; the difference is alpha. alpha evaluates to 80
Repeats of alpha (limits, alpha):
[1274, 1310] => 19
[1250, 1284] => 8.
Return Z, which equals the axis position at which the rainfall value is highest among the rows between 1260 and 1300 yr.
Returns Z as 1297.0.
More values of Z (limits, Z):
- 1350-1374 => 1372.0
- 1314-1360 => 1317.0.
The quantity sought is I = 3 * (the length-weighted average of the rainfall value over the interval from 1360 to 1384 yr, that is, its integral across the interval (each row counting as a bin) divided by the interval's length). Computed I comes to 493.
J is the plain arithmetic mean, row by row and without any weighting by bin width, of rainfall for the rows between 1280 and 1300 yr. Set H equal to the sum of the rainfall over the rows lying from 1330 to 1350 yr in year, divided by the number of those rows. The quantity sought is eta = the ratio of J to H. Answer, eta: 1.7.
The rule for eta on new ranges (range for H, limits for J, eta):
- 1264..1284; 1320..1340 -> 0.8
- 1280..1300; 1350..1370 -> 0.8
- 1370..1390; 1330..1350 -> 0.6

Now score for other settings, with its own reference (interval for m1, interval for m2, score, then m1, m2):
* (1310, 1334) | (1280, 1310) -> 3.0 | 1.1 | 8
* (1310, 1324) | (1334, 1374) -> 2.0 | 0.2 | 16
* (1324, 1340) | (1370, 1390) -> 3.0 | 3.1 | 3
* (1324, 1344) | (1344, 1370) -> 8.2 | 3.0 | 22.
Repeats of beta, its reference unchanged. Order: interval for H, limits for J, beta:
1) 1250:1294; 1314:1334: 4.1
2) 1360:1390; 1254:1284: 4.9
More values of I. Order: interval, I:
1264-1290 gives 504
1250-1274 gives 506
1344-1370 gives 389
